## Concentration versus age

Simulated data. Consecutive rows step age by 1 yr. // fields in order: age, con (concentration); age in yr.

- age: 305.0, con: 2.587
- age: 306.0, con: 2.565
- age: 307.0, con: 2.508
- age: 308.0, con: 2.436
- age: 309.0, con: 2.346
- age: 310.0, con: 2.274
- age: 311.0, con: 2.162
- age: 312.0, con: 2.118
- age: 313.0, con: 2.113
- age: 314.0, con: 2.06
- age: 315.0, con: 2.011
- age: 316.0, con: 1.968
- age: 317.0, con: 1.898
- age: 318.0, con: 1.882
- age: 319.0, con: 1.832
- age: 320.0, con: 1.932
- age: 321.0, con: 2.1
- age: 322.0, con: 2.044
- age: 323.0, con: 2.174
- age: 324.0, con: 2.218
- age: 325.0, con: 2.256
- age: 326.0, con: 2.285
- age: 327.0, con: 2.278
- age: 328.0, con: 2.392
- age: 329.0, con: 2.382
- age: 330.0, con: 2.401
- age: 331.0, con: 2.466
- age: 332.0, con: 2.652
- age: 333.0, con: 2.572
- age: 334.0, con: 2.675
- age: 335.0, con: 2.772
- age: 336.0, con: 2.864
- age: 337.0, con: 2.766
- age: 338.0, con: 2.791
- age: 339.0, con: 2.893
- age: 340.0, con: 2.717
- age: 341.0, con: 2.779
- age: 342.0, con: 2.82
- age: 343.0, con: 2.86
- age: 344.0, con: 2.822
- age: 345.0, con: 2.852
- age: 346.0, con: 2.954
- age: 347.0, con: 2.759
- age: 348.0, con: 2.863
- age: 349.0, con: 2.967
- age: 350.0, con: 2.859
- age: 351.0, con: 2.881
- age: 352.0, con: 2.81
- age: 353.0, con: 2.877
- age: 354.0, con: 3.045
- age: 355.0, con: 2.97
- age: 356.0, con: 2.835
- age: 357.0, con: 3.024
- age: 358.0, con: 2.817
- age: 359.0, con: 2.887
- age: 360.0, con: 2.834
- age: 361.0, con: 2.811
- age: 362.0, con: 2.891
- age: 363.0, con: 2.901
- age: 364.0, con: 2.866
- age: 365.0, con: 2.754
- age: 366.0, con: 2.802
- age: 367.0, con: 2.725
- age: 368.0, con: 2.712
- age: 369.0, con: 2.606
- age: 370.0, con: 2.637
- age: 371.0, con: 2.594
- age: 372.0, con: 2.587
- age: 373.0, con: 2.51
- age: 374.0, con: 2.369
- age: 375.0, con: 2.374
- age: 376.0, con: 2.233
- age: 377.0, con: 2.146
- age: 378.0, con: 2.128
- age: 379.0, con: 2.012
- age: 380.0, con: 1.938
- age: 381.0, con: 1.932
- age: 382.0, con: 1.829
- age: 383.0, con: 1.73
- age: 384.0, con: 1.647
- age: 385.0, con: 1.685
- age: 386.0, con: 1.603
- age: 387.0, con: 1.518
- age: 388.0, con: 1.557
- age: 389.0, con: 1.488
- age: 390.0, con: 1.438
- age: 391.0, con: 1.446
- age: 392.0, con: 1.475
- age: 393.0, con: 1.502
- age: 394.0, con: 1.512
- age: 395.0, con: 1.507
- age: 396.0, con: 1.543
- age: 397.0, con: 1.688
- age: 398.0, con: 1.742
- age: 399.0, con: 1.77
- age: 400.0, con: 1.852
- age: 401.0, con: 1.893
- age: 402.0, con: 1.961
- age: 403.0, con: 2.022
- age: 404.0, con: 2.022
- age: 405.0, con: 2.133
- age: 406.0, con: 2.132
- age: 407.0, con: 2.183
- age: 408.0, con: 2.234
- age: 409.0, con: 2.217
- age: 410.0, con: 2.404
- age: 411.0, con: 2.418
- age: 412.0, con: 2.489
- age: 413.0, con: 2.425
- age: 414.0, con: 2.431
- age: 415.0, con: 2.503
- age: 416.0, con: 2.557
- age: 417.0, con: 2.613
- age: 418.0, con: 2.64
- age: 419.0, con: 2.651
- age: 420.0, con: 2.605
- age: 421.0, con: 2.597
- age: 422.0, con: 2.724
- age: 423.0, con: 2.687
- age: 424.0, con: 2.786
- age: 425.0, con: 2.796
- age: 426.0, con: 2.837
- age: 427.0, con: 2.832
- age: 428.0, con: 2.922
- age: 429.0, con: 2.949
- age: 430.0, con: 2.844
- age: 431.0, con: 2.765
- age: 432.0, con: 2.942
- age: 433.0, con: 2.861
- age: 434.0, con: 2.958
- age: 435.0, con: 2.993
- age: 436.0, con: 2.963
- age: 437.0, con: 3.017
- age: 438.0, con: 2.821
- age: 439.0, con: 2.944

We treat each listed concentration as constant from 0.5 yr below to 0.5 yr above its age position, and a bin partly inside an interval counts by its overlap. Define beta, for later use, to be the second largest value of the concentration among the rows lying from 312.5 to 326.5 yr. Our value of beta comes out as 2.256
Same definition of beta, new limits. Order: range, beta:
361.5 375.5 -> 2.891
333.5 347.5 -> 2.893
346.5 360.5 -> 3.024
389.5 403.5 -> 1.961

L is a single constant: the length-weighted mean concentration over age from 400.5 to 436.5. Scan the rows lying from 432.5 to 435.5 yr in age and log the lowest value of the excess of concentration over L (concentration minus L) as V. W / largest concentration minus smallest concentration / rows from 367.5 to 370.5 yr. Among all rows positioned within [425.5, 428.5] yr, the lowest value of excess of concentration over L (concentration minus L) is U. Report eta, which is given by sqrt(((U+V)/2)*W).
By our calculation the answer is 0.176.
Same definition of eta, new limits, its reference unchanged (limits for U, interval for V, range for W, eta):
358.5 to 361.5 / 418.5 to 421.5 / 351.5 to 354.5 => 0.187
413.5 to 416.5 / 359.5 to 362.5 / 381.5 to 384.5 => 0.109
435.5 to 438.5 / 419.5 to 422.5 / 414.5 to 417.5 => 0.130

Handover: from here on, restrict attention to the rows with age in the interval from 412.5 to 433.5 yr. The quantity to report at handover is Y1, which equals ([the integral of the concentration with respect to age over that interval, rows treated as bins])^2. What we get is 3245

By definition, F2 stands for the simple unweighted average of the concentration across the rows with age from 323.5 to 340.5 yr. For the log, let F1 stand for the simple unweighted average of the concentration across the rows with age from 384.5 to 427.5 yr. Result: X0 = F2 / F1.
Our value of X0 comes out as 1.20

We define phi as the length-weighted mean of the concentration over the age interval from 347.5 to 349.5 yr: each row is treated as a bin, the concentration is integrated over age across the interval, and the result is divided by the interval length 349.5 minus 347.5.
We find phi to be 2.9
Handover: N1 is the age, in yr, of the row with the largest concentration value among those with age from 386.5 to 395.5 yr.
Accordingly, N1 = 388.0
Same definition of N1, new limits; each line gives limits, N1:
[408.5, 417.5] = 417.0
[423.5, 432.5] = 429.0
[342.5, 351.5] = 349.0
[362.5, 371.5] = 363.0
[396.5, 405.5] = 405.0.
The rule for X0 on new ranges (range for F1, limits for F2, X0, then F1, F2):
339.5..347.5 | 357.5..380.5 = 0.91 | 2.8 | 2.57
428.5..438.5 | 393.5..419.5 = 0.73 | 2.9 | 2.14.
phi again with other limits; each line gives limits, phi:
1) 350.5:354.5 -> 2.9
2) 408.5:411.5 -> 2.3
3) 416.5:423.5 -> 2.6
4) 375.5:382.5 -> 2.0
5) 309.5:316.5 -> 2.1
